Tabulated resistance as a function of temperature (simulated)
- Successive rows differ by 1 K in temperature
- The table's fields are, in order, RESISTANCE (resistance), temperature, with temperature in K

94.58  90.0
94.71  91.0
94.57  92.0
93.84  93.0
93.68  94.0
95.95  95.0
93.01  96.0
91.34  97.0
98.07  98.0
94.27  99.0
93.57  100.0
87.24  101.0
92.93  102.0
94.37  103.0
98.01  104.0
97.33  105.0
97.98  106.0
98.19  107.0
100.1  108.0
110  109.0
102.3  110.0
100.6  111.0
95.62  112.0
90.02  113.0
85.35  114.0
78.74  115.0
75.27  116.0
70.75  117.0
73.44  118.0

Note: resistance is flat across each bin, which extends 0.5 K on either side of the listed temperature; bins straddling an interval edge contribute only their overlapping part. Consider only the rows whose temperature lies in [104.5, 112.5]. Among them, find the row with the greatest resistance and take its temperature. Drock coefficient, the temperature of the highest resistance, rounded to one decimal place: 109.0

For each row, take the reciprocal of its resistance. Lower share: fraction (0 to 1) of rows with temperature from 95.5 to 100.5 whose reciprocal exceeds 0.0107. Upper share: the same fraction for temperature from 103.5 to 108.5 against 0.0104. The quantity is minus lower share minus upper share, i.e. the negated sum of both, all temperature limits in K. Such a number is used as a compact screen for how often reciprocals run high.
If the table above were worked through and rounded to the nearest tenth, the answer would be -0.4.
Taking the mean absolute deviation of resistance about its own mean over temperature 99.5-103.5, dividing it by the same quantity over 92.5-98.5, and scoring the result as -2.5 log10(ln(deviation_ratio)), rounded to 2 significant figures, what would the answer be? 1.4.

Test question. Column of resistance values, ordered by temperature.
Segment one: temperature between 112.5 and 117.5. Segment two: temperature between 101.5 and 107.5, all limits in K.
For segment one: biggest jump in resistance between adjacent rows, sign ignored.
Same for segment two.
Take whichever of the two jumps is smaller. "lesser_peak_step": 3.6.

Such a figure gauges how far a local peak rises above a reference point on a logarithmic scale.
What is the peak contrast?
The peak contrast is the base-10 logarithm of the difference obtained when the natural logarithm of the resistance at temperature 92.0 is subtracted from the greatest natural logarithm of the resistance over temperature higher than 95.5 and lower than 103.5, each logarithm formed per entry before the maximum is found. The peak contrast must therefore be -1.4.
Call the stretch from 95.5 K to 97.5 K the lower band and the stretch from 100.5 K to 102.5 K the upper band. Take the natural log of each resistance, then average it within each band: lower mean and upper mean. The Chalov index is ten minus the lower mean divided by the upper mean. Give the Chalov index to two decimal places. 8.99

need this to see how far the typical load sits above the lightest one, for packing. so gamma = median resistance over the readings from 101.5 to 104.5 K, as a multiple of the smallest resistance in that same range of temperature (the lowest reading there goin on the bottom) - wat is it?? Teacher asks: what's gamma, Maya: 1.02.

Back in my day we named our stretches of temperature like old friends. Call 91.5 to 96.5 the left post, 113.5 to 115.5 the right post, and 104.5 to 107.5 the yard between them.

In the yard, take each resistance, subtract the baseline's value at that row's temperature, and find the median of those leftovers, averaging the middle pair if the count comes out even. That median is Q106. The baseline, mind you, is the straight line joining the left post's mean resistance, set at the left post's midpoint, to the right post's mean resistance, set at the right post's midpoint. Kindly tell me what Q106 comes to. 10.9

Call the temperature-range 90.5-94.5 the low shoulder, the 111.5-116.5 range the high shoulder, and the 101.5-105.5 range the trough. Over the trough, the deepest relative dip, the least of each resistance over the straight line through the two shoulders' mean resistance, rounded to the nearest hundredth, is 1.03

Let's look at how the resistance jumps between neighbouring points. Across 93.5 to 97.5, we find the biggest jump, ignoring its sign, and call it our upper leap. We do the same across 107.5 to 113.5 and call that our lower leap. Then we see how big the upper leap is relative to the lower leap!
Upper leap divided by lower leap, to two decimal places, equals 0.30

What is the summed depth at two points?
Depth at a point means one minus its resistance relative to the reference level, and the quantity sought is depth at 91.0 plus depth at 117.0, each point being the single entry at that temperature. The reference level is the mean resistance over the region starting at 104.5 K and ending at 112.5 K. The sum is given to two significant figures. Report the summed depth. 0.35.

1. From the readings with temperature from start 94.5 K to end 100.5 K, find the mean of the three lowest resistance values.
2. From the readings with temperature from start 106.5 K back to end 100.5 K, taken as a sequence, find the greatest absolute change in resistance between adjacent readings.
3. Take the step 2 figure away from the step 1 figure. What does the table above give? 87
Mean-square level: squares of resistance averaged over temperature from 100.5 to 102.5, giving 8123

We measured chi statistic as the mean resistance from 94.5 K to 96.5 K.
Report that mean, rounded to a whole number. 94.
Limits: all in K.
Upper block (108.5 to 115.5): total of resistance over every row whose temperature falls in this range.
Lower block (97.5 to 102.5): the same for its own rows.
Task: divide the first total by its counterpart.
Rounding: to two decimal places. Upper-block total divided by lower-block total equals 1.42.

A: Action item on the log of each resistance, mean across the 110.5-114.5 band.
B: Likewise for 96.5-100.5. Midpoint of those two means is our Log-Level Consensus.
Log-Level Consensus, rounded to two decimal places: 1.97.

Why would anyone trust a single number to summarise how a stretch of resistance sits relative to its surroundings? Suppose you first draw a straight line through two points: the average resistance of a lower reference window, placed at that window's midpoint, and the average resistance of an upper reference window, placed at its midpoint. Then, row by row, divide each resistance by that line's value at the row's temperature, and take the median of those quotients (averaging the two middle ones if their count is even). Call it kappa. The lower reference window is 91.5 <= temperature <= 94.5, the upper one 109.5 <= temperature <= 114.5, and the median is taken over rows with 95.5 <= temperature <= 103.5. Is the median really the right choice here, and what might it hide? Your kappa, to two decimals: 0.99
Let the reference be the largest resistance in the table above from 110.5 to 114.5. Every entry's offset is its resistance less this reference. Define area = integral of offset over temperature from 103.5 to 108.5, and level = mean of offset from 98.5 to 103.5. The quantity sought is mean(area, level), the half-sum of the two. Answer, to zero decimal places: -10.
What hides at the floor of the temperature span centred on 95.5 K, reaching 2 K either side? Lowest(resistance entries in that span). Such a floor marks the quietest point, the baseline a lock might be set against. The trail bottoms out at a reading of 91.34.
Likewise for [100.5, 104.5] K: 87.24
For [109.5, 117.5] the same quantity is 70.75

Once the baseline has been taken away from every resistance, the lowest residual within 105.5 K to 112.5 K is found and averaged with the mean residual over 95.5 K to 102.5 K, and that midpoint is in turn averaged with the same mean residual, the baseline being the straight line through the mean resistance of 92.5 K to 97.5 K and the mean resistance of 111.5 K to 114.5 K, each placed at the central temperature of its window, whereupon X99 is 1.3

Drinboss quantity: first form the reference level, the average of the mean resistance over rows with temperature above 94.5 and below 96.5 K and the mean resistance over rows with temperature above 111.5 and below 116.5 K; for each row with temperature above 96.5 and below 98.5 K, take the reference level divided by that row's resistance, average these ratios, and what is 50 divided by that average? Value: 52.7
